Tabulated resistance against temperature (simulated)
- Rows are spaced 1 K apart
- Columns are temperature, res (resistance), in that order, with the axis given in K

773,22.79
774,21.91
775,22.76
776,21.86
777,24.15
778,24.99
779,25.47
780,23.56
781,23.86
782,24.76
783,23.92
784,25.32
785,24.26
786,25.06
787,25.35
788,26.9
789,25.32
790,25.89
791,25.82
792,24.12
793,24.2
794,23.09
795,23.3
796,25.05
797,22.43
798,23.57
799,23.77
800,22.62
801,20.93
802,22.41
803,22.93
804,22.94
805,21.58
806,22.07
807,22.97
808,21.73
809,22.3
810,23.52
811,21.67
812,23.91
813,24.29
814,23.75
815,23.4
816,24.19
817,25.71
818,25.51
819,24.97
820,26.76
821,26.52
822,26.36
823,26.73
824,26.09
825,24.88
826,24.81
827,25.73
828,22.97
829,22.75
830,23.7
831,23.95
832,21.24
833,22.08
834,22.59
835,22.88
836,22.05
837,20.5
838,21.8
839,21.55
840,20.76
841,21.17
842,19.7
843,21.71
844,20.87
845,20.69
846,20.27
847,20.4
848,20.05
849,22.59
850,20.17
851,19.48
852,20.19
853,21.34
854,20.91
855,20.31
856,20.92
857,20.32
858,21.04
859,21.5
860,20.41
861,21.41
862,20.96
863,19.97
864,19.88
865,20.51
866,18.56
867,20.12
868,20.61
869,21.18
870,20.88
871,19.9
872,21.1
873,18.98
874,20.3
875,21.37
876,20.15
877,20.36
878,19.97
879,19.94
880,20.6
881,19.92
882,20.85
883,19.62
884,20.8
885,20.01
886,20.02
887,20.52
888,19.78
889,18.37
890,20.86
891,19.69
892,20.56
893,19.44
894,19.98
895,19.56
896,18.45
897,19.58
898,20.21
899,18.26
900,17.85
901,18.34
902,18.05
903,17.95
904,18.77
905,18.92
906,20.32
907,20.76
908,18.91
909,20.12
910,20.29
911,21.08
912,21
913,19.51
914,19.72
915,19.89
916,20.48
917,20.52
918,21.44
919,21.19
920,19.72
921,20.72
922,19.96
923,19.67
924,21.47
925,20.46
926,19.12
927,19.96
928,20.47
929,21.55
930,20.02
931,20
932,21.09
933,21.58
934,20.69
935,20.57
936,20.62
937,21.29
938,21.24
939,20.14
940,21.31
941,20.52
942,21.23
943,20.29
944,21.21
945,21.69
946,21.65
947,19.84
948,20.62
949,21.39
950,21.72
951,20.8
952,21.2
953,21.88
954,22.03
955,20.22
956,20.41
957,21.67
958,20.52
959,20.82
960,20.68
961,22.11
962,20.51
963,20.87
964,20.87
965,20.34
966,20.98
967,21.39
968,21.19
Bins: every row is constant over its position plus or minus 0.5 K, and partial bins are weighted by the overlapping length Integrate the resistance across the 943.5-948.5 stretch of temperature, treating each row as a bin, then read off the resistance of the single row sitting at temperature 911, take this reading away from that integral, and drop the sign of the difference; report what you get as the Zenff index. 84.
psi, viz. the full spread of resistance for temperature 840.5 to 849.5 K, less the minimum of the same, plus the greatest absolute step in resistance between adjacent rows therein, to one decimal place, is -14.3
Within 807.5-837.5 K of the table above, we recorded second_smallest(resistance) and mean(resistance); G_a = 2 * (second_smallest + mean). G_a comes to 90.3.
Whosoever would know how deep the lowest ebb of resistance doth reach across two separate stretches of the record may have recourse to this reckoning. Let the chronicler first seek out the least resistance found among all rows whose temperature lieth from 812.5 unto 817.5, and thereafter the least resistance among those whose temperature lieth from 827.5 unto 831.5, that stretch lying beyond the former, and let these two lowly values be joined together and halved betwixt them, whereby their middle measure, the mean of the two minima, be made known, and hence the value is 23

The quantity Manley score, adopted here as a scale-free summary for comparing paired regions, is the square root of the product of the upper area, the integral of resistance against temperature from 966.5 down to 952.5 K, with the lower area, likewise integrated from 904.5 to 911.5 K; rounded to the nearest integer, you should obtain 203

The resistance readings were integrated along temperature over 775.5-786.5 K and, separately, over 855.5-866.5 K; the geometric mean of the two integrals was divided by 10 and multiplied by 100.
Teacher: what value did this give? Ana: 2455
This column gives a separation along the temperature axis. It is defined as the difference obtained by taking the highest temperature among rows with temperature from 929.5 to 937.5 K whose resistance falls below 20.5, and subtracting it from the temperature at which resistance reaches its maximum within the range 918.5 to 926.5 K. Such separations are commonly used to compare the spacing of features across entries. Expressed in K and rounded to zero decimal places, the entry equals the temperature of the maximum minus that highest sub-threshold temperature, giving -7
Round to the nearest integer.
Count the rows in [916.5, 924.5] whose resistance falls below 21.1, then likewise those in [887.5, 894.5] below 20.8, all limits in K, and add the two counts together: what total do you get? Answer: 11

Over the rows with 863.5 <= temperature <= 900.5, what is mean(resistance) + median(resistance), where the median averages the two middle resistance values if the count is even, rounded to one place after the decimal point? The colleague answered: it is 40.0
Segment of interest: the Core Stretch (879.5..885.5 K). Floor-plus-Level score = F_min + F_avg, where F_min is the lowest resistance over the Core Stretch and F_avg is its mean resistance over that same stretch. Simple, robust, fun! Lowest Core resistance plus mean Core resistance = 39.92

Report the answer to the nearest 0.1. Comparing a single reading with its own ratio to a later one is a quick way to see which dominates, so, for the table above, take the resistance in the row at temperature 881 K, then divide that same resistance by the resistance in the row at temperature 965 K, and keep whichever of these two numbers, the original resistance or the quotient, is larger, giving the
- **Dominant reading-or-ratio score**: 19.9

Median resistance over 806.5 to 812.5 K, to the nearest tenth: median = 22.6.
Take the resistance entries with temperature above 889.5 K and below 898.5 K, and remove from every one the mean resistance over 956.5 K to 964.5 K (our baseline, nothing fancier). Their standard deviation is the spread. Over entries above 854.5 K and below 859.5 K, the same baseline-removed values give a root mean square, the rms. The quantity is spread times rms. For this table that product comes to 0.3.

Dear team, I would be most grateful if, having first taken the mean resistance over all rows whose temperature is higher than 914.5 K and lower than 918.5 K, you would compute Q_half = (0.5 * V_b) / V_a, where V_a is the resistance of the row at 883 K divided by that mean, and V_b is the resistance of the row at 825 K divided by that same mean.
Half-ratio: 0.63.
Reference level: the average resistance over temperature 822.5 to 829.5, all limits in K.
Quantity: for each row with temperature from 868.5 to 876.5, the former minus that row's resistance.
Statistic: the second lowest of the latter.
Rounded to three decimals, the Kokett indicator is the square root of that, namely 1.916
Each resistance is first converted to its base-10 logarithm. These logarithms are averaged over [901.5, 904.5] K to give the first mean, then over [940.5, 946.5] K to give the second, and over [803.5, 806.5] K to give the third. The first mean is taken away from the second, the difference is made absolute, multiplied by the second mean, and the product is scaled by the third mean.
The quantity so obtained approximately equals 0.11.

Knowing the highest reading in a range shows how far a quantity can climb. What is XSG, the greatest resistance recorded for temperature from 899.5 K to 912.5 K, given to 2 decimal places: 21.08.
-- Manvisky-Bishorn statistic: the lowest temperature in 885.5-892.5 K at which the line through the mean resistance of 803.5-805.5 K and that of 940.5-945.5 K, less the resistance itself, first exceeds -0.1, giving 886 K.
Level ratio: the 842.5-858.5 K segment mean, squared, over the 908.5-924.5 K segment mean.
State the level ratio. 21.0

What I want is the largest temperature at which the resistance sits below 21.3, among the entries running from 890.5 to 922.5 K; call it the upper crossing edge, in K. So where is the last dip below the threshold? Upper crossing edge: 922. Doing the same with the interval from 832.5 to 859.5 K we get 858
